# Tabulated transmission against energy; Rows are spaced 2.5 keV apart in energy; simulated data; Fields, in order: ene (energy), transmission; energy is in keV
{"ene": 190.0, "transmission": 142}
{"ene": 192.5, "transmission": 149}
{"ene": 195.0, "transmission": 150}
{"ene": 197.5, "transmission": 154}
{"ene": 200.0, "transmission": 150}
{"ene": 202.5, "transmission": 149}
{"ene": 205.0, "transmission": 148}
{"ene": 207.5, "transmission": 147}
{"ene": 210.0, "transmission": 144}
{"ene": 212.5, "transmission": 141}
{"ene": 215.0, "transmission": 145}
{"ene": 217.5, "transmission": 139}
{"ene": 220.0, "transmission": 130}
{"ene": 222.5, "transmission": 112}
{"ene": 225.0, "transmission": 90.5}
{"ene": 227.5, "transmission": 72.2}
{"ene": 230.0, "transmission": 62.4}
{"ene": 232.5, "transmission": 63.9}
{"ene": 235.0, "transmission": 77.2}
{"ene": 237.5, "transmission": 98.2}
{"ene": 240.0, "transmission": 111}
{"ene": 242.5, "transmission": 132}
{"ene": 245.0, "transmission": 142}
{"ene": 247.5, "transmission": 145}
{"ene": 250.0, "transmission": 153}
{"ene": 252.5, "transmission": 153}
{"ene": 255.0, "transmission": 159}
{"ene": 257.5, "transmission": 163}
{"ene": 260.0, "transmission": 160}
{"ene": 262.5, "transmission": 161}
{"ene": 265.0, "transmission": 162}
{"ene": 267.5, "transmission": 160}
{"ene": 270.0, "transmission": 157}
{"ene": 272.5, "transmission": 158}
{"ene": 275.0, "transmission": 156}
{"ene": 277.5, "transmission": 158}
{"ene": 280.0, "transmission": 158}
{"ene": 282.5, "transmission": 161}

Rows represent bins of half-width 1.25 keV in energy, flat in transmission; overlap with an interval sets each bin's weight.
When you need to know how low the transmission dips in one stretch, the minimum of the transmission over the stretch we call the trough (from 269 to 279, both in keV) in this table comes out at 156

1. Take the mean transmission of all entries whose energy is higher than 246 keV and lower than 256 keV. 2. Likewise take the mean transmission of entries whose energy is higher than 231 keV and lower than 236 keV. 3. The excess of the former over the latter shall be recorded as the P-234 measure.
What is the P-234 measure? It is 82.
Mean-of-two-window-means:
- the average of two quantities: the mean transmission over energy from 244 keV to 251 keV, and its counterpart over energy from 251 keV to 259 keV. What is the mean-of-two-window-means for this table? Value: 152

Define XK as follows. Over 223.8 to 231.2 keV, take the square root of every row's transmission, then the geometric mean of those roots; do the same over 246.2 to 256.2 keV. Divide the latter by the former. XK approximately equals 1.4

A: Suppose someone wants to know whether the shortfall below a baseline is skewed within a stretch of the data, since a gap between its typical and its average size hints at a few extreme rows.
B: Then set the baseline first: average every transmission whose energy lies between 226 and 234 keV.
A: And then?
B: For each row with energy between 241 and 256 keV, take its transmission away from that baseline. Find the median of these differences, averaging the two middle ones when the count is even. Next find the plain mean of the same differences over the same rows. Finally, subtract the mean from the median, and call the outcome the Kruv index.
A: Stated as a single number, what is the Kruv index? -2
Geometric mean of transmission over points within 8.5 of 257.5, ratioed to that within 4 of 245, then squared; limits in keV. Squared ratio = 1.3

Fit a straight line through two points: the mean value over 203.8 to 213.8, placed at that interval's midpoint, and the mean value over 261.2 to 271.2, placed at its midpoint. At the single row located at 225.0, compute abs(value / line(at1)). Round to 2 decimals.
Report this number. 0.61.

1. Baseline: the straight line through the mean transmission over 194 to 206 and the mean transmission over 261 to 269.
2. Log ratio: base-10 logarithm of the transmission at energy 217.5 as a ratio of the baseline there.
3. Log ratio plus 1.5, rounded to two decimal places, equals 1.46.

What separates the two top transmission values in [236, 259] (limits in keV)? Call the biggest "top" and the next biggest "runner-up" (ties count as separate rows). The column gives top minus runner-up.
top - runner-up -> 4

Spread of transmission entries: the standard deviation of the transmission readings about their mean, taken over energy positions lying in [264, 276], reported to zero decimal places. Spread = 2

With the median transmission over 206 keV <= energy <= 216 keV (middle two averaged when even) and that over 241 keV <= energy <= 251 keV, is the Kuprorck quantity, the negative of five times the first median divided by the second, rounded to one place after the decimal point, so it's -5.0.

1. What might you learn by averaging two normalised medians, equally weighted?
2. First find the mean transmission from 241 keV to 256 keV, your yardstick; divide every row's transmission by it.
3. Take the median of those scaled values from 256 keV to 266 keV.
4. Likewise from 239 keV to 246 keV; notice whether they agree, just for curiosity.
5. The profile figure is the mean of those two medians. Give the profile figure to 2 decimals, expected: 1.00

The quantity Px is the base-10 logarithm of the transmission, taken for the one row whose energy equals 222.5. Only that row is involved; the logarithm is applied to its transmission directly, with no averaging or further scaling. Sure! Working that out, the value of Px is 2.05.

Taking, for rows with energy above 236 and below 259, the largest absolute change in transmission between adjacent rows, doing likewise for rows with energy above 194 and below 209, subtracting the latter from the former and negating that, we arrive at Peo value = -17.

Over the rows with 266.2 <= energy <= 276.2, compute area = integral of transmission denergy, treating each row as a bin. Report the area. 1578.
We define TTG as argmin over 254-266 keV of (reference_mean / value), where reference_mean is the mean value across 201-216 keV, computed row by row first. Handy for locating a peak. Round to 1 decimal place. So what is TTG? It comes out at 257.5 keV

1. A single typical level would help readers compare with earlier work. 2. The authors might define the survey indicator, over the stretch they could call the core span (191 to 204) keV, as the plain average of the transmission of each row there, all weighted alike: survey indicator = 150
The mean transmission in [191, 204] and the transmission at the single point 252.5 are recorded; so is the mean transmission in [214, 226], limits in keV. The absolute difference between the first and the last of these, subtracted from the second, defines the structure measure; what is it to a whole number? 126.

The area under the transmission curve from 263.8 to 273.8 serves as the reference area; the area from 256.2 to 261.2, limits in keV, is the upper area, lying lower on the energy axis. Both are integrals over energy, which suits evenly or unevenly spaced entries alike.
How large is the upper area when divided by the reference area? 0.51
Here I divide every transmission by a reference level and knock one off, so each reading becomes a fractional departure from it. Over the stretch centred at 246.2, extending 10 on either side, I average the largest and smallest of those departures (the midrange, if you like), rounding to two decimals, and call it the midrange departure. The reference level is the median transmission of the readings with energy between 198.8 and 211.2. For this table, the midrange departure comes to -0.13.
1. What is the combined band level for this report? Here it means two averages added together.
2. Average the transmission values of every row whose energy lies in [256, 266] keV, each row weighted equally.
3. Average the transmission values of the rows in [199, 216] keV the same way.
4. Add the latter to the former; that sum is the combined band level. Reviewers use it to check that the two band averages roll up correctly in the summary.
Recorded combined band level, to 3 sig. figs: 308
